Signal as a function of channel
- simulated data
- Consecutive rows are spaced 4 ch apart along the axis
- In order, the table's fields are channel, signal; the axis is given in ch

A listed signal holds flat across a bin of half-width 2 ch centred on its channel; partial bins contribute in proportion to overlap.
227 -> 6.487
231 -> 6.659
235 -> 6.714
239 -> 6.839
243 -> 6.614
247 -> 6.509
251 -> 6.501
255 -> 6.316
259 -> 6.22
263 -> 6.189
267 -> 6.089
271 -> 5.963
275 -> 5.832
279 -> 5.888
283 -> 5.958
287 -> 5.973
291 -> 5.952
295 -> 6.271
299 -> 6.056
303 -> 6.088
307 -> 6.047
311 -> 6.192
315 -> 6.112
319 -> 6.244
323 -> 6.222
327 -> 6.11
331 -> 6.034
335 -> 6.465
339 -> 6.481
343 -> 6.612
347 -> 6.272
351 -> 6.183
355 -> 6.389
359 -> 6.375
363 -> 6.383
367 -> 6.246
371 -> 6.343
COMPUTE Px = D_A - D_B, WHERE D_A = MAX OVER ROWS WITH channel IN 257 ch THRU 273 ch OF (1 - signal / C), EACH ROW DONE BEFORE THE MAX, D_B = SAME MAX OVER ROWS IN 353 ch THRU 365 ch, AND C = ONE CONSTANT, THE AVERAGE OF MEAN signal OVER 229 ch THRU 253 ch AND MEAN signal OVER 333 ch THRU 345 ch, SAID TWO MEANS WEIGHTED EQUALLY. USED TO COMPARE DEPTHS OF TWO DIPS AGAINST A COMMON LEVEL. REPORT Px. 0.06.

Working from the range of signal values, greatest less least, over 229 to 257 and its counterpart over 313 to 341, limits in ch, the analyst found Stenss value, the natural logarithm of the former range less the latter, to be -2.58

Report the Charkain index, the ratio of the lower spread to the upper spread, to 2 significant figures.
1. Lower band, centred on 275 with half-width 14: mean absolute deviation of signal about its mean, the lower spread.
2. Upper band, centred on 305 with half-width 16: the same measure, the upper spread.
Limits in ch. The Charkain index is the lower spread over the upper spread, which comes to 1.0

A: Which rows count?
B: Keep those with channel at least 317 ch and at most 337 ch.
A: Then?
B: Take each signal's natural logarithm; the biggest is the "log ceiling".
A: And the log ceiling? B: 1.87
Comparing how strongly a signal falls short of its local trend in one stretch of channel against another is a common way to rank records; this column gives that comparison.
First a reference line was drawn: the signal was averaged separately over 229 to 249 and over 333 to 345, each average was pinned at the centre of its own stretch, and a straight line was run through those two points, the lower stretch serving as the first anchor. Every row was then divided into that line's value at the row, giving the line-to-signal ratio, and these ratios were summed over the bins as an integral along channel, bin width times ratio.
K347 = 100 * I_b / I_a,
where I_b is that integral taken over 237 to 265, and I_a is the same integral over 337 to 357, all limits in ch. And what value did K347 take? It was 142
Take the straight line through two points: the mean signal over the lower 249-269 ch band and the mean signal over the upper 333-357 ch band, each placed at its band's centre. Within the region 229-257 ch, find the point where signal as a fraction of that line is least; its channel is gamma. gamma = 255 ch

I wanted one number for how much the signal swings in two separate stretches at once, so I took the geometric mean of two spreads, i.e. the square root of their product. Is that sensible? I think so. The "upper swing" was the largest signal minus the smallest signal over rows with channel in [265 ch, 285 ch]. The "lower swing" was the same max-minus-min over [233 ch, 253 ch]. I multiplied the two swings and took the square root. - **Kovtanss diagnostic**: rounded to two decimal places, 0.29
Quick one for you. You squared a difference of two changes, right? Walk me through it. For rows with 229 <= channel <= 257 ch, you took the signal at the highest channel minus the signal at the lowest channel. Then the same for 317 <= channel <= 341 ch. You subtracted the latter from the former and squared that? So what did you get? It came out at 0.34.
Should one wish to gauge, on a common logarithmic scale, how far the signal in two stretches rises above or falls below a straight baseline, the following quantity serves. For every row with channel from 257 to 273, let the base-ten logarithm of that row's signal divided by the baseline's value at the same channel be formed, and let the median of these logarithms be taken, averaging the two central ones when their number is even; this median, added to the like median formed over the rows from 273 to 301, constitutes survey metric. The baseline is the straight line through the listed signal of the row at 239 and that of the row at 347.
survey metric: -0.081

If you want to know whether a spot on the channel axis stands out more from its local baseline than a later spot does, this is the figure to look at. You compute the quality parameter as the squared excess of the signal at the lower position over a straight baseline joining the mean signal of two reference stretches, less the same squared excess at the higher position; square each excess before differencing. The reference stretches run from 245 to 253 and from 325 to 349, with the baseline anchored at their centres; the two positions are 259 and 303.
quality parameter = -0.03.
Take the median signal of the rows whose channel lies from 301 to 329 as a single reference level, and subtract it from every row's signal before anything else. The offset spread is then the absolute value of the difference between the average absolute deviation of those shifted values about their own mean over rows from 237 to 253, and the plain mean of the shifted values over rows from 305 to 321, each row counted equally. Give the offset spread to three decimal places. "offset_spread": 0.075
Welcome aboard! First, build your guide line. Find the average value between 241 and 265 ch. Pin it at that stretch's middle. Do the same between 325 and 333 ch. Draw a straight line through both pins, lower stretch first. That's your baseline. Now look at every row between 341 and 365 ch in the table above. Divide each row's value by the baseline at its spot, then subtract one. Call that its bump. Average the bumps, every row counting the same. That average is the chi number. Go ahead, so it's 0.07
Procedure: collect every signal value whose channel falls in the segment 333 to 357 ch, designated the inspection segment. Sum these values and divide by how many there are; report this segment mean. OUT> 6.4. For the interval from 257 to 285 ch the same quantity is 6.0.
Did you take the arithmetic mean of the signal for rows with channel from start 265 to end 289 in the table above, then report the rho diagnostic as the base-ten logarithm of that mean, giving 0.775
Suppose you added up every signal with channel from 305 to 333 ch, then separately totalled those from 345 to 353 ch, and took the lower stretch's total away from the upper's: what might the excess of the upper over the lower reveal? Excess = -31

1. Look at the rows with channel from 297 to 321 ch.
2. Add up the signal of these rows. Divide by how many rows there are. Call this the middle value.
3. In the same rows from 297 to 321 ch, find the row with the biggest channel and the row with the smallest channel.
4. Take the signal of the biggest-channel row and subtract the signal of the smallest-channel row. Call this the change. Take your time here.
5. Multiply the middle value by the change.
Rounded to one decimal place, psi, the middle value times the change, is 1.2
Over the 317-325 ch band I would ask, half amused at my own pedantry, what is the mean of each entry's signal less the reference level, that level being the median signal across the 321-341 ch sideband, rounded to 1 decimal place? 0.0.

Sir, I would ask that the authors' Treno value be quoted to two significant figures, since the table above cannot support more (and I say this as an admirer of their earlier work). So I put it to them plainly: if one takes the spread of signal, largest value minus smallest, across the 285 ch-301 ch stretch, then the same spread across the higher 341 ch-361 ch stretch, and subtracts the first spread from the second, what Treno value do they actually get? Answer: 0.11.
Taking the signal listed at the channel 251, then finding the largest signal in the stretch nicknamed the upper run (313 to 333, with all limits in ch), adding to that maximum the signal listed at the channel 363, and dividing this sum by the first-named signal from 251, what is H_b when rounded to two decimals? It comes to 1.94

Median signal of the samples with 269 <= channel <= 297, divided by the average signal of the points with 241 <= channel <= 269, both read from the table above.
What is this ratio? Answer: 0.939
